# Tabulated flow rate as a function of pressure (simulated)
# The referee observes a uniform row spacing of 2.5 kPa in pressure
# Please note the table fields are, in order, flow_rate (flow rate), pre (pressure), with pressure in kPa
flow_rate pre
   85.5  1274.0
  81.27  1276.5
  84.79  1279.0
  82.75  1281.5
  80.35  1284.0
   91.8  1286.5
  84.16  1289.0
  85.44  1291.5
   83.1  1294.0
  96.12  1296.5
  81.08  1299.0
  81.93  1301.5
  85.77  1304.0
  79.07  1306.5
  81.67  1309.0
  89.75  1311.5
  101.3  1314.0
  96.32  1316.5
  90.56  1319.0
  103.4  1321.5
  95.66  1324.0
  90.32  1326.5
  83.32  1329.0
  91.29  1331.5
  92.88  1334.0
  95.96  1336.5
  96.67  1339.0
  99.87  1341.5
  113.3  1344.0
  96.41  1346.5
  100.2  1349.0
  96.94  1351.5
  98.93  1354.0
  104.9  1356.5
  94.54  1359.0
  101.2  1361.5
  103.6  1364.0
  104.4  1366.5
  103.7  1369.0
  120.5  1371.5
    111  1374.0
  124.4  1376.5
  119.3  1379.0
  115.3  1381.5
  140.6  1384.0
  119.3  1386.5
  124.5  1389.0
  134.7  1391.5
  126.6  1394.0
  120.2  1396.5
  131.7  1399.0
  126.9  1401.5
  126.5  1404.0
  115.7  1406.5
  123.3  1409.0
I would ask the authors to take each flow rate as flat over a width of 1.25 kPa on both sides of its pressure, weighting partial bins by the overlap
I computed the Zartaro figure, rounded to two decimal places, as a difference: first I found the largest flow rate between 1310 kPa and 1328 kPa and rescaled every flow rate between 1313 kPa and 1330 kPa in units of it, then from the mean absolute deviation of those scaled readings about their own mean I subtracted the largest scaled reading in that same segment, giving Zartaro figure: -0.95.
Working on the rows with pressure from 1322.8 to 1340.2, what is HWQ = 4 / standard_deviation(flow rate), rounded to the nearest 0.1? 0.9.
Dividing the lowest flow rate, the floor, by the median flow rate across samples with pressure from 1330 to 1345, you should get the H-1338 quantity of 0.948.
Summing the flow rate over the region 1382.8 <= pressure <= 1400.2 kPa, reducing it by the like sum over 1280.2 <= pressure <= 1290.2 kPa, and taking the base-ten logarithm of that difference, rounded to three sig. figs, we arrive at 2.75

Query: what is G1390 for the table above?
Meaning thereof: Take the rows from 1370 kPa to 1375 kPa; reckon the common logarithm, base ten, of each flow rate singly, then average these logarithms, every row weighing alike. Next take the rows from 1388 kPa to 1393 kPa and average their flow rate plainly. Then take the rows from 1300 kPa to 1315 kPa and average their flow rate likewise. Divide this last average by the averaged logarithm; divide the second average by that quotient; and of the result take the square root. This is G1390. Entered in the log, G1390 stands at 1.76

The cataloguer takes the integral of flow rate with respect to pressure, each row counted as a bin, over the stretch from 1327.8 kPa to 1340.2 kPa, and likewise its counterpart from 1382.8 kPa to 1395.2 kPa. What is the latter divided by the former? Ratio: 1.4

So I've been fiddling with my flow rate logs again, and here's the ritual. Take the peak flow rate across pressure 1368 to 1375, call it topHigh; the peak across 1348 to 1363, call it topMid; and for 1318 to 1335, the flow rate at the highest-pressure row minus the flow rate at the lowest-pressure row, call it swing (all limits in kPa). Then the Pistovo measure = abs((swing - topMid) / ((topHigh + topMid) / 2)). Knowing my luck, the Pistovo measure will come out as 0.910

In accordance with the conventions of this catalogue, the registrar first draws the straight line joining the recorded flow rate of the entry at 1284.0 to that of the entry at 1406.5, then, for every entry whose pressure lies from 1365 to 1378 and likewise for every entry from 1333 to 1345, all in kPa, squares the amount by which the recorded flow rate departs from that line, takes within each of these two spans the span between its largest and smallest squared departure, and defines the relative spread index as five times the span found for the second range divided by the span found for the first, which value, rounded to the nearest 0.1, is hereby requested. 4.1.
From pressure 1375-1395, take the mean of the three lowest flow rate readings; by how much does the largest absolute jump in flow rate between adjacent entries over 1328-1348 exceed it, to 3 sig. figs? -101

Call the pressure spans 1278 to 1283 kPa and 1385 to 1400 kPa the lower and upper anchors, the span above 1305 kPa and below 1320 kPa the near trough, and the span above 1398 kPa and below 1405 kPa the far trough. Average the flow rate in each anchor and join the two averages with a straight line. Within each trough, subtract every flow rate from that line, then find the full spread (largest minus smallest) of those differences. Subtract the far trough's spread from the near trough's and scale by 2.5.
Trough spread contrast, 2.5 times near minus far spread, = 31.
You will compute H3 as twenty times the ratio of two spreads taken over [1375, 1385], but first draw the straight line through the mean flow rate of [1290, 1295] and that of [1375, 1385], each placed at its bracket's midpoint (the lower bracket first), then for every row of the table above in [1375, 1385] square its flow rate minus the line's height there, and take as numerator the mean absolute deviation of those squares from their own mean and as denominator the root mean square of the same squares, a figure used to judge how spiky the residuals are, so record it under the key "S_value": 12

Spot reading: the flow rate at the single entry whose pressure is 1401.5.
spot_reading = 126.9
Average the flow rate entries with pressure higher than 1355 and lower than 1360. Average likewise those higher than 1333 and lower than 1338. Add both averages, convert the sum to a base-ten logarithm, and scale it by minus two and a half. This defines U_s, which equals -5.72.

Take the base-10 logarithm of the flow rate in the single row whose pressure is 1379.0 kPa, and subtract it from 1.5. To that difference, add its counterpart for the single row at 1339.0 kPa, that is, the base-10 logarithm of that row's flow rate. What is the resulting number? 1.41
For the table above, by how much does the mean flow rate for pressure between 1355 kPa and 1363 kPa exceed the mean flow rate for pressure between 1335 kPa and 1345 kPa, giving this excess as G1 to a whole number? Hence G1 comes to -1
